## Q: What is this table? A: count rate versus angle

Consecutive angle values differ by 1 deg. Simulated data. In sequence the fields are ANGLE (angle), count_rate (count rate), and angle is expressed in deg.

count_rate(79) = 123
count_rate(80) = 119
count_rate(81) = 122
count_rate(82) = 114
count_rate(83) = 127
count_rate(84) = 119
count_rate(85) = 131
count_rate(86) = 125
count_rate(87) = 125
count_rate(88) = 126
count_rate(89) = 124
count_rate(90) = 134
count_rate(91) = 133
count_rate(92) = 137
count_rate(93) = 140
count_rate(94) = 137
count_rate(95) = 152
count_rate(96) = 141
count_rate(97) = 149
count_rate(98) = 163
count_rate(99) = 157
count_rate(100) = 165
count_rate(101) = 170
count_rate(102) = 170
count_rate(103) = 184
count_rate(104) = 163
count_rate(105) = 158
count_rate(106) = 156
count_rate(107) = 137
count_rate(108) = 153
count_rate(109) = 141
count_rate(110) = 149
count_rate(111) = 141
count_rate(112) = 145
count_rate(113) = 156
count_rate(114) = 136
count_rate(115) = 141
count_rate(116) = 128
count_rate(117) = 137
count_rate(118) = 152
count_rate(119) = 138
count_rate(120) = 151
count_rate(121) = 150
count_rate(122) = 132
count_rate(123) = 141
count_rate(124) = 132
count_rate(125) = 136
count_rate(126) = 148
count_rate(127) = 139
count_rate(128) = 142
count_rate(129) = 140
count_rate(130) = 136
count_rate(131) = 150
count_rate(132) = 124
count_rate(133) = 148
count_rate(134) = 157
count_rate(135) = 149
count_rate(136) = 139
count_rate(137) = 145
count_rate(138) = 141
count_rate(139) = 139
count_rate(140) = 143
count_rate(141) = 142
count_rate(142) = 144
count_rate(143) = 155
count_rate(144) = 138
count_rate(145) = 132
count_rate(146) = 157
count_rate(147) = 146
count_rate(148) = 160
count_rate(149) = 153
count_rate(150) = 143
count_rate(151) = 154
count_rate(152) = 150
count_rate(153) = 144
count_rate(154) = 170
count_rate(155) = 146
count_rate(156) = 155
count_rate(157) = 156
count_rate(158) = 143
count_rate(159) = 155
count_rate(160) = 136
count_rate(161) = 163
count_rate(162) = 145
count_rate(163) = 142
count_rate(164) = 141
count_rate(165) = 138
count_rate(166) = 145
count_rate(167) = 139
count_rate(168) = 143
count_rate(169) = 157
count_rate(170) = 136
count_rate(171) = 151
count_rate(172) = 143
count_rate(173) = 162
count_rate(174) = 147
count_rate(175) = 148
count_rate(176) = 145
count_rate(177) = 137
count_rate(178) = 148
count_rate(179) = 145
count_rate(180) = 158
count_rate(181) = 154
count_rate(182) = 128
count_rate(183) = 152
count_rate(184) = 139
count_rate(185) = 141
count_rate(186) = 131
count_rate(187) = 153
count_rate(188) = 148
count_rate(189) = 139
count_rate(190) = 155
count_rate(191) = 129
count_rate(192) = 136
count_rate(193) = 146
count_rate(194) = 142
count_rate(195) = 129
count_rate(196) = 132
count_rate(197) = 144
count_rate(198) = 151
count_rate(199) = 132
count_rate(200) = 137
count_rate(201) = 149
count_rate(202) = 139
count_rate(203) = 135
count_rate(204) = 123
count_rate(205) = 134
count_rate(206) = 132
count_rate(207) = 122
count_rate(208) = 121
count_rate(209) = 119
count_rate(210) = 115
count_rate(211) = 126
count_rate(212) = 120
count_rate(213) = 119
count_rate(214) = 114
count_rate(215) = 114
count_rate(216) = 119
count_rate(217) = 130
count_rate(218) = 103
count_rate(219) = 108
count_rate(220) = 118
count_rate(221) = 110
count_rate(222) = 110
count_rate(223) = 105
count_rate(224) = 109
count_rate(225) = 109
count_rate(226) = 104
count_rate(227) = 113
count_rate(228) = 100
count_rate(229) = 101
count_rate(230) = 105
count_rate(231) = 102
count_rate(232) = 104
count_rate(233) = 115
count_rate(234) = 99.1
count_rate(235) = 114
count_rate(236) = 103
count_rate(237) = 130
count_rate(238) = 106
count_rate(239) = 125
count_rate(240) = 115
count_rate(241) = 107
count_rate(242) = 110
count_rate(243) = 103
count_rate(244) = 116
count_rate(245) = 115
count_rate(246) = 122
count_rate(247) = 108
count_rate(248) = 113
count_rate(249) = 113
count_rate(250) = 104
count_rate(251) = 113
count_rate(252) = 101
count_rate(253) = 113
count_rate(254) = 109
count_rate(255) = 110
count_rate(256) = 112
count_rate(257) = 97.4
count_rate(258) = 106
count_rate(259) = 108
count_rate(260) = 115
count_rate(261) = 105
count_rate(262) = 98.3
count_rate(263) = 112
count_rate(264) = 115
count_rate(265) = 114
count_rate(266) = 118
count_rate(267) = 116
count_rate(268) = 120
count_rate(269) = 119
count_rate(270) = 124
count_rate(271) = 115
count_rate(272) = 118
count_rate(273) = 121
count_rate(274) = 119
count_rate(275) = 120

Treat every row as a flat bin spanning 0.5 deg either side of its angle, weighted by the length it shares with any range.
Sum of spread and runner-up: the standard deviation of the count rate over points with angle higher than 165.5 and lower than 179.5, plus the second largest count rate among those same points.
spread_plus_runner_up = 164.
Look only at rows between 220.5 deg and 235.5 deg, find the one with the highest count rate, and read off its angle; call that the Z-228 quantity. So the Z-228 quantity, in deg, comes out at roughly 233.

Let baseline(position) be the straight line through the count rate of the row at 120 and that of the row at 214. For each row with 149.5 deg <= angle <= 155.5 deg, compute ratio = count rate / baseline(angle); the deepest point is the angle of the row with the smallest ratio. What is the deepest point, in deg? 150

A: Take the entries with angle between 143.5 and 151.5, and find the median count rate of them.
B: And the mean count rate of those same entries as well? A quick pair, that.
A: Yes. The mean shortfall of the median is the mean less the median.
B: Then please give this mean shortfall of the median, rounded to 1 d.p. -1.6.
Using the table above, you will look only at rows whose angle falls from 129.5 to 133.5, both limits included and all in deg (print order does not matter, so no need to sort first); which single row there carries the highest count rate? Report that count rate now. 150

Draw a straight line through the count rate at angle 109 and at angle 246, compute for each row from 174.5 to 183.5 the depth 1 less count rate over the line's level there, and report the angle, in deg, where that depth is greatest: 182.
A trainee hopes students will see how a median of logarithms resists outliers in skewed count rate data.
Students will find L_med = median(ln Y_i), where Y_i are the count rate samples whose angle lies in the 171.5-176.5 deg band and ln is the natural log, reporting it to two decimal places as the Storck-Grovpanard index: 4.99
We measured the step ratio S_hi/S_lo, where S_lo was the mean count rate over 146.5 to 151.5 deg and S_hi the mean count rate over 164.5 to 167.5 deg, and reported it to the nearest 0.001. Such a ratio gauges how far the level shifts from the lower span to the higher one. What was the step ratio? 0.930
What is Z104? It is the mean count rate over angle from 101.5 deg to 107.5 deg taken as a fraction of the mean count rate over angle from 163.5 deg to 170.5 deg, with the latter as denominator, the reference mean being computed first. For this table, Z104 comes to 1.13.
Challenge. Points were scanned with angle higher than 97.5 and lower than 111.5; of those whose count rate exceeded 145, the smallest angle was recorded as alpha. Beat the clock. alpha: 98 deg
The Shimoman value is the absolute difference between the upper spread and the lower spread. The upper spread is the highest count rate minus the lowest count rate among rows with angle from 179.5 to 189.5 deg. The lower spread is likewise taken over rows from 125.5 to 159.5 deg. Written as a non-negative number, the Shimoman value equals 16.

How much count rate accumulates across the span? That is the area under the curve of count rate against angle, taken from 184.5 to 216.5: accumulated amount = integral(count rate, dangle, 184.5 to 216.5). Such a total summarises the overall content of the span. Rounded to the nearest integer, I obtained 4246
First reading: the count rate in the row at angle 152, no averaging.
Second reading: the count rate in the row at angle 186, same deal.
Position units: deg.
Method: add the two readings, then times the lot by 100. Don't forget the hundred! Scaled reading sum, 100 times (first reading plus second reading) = 28100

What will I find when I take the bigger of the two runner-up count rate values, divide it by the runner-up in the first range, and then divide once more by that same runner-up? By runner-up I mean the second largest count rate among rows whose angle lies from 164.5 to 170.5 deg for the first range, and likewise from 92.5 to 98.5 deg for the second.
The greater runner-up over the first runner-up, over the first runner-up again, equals 0.0072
